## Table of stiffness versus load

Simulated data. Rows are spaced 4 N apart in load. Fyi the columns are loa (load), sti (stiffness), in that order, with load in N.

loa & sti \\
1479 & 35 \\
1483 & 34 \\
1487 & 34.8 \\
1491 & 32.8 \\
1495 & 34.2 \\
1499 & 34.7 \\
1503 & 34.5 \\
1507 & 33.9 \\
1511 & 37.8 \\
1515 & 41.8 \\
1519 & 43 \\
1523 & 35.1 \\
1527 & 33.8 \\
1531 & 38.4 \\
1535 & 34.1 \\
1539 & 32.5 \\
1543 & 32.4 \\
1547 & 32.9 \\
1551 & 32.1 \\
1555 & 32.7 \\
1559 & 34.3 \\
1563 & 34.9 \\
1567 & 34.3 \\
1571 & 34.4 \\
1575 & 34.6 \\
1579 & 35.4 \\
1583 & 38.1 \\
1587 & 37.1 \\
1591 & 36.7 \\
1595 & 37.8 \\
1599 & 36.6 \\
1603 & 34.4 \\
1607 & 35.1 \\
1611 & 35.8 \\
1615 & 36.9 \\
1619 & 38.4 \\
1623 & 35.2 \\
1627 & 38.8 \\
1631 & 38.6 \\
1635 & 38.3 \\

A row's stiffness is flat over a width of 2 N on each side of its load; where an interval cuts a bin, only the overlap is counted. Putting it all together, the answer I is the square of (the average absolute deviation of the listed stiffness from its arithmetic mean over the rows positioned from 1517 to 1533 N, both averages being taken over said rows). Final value 9.8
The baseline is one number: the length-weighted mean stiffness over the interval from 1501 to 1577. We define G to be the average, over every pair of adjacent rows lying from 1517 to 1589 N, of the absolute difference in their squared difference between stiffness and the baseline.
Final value 7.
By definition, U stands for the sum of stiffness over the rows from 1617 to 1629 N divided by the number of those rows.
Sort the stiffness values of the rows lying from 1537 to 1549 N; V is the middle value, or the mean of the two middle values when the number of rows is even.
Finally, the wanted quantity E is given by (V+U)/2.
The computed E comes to 35.0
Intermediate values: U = 37.5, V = 32.5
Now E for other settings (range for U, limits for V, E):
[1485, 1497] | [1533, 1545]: 33.2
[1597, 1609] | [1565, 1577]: 34.9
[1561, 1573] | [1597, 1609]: 34.8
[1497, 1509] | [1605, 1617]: 35.1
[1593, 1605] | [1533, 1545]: 34.4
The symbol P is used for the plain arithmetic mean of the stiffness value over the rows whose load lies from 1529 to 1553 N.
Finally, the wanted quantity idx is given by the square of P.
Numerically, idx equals 1138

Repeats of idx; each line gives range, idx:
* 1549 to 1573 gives 1141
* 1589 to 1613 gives 1301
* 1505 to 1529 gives 1411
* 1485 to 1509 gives 1166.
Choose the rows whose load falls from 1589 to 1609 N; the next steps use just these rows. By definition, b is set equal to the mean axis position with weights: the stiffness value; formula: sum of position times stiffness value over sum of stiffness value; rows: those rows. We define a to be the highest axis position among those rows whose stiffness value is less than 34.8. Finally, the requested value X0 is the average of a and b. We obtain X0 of 1600.9 N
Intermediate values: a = 1603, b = 1598.9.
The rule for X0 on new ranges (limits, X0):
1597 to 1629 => 1608.1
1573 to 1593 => 1579.1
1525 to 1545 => 1538.9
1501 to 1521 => 1509.3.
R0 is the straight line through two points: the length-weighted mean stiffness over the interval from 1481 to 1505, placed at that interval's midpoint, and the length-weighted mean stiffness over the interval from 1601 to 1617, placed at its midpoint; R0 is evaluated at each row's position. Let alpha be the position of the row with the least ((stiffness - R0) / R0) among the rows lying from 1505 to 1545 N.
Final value 1543 N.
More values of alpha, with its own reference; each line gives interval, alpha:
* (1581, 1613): 1603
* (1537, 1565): 1551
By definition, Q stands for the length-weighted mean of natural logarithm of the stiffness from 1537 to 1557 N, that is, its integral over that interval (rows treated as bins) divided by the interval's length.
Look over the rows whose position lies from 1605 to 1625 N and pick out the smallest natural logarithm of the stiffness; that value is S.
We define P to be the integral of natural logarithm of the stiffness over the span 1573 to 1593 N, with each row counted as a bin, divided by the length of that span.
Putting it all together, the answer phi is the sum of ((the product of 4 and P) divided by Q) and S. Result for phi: 7.69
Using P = 3.593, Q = 3.48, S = 3.558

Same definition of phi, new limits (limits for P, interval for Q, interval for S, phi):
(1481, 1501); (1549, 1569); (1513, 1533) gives 7.54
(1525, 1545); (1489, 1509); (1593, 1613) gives 7.54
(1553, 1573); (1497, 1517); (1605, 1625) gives 7.49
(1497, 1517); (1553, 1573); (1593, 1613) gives 7.61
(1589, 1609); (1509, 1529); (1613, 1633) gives 7.50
